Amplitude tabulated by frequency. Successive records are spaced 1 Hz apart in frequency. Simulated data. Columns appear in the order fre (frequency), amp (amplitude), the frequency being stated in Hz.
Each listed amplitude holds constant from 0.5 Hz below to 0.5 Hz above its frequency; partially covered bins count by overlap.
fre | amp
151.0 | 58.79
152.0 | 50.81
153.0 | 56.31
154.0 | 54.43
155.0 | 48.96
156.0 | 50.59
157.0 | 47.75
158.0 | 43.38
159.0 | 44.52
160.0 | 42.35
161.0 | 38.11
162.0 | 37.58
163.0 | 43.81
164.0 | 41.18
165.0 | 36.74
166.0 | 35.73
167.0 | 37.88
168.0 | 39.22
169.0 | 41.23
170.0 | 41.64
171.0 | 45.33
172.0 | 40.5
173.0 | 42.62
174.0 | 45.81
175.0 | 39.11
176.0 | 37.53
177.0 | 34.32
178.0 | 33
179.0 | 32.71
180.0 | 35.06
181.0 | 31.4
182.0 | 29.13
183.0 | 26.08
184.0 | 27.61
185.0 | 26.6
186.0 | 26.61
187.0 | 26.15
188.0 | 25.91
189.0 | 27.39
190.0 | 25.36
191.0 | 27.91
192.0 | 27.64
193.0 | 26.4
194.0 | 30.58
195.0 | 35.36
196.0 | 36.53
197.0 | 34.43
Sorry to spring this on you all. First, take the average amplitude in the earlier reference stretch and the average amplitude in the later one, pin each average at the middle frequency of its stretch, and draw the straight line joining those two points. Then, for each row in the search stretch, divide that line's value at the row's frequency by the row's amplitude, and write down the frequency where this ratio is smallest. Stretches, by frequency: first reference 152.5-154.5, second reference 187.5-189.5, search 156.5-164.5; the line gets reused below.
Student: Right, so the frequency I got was 163.0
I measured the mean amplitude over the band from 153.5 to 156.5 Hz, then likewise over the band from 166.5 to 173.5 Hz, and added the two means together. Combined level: 93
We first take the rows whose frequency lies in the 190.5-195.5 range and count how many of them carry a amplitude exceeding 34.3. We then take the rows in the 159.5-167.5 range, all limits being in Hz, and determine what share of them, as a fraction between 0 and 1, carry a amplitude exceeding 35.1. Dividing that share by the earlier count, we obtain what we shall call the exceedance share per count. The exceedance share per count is 1.0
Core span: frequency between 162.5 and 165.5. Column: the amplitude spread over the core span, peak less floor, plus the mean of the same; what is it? 48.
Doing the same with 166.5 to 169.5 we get 43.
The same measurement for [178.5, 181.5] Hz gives 37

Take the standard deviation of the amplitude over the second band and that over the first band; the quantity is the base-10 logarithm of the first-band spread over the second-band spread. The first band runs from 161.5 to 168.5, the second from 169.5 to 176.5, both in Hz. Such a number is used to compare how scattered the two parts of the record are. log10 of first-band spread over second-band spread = 0.0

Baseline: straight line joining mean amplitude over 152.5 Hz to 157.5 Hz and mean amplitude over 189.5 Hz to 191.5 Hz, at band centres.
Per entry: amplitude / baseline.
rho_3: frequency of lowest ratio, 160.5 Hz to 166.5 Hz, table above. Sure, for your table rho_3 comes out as 161.0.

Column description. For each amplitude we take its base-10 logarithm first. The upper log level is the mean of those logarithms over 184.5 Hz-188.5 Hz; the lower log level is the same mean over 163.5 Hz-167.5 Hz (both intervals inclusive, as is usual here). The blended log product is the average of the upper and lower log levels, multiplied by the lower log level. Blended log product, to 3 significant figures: 2.37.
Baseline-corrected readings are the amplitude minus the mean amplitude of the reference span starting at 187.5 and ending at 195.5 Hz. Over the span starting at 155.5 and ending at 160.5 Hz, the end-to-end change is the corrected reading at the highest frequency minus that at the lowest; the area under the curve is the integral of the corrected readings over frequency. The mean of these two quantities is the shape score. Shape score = 39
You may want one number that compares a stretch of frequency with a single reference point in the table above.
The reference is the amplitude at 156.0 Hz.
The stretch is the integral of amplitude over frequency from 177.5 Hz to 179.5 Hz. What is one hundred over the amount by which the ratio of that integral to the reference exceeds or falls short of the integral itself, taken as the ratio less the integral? -1.55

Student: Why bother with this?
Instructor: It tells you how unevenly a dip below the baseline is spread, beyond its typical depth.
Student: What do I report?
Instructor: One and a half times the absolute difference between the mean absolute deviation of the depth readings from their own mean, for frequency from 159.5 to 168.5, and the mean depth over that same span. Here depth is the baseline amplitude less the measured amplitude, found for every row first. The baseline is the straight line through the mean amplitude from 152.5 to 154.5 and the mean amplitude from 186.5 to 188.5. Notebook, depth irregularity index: 7.2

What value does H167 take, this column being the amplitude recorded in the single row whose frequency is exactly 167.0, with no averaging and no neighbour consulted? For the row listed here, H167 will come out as 37.88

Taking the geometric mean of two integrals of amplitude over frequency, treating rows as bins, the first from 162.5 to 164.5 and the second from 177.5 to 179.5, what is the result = 75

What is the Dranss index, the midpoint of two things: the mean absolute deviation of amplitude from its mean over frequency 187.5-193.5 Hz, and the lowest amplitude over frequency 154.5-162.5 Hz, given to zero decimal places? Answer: 19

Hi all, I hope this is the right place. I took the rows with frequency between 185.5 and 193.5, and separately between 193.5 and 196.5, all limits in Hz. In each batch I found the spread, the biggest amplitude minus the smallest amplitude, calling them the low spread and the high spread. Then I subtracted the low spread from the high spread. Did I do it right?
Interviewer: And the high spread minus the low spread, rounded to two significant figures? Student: 3.4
